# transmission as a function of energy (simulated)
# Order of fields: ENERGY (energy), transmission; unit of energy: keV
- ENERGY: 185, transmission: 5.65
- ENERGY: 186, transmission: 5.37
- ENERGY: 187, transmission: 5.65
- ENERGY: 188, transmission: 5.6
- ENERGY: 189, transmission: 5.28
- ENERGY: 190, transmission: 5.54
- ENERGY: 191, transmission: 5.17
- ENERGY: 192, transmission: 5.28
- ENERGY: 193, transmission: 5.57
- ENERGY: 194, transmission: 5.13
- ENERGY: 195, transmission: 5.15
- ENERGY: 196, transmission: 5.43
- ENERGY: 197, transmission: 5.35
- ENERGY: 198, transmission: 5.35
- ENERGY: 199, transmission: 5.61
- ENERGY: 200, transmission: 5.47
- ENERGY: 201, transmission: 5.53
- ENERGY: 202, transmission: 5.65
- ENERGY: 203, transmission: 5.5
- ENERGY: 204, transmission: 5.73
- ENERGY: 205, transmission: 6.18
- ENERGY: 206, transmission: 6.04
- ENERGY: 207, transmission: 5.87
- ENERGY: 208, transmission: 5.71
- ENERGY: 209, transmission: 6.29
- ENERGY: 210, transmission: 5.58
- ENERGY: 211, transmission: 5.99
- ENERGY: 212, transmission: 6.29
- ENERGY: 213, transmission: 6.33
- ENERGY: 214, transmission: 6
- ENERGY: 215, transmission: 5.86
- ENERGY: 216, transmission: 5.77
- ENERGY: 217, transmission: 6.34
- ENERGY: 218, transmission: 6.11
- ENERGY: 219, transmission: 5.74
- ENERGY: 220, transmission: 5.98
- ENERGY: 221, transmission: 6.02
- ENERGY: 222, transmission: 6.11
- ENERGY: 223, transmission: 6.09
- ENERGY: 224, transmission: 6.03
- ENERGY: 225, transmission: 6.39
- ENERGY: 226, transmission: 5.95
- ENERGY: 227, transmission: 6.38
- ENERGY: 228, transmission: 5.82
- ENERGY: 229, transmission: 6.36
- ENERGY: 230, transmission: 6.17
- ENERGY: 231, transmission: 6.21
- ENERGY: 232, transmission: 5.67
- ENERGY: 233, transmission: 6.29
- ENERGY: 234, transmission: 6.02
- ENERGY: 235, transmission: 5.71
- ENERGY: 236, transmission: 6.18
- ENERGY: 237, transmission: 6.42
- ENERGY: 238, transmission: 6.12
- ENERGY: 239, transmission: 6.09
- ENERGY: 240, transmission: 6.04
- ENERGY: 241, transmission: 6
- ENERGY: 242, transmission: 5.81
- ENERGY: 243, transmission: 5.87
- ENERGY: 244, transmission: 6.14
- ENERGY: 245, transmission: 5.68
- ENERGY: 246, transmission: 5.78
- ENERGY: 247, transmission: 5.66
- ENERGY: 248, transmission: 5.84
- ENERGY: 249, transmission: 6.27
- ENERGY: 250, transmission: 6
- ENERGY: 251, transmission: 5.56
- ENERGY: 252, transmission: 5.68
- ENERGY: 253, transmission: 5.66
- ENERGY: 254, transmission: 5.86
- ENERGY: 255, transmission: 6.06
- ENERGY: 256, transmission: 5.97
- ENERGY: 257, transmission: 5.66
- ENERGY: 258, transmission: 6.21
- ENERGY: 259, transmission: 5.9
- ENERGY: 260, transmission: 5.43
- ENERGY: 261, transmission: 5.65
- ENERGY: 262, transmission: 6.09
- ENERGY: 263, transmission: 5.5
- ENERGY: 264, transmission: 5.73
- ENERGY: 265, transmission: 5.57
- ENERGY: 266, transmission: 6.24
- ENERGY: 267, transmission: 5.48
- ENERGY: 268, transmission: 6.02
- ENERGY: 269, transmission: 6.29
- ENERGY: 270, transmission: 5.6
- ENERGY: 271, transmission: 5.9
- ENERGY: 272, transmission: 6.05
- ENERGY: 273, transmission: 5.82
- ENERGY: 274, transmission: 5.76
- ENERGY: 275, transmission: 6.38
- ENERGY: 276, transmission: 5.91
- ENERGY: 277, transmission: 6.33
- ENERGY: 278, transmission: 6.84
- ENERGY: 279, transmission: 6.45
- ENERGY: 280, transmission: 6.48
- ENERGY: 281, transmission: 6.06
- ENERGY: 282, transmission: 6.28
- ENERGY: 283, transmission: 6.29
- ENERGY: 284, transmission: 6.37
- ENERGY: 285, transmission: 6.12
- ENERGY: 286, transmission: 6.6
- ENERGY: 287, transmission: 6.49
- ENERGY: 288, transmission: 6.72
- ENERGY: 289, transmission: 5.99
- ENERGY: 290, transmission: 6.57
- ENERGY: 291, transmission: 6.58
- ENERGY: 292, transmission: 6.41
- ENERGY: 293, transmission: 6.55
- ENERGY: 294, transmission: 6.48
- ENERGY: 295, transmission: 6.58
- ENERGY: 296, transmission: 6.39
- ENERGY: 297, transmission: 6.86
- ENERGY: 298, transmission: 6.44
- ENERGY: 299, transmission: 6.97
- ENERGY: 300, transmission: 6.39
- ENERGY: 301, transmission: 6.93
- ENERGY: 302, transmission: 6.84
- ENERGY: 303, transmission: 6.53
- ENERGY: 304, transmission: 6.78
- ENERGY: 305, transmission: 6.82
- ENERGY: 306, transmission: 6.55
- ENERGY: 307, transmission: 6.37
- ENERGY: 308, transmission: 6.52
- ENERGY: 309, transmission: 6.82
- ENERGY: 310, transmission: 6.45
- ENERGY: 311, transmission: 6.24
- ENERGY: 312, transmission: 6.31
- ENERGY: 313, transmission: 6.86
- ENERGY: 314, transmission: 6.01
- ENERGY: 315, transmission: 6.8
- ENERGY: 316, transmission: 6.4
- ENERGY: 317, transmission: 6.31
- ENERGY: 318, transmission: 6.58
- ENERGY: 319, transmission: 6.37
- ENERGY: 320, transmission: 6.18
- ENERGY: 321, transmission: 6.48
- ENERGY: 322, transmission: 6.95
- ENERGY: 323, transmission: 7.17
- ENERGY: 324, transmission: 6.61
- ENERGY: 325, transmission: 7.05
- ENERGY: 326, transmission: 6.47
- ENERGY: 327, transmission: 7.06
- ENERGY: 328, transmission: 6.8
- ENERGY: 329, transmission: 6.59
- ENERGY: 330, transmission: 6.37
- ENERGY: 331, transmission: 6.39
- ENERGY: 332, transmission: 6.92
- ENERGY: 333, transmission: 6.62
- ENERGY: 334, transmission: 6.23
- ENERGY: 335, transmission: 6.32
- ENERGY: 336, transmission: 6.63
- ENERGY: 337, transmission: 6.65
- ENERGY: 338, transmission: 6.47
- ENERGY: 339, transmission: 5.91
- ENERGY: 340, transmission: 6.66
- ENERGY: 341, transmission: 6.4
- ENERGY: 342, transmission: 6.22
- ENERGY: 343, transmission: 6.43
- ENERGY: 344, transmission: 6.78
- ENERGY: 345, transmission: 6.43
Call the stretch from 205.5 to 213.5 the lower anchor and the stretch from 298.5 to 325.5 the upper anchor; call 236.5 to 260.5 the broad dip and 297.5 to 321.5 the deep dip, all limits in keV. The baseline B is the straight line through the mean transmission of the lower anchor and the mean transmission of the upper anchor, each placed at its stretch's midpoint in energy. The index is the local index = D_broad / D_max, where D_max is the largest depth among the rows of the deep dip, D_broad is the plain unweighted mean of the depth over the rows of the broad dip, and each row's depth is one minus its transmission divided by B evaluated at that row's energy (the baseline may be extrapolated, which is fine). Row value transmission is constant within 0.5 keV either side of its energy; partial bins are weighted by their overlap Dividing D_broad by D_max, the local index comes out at 0.58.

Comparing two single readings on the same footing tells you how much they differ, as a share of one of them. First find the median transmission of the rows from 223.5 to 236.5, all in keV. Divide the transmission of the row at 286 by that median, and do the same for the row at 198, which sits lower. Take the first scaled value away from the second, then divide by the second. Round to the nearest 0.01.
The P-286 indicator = -0.23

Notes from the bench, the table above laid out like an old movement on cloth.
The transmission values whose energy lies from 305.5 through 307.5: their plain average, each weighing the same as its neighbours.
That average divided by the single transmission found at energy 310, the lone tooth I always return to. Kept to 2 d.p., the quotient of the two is 1.00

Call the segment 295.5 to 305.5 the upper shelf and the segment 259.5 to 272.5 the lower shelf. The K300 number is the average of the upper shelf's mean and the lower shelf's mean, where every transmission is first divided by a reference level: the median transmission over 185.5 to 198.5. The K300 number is 1.17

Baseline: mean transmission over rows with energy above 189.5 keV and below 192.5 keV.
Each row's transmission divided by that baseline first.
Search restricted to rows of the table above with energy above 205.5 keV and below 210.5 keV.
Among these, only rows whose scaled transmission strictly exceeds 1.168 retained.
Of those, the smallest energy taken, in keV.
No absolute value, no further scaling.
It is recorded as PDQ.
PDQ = 209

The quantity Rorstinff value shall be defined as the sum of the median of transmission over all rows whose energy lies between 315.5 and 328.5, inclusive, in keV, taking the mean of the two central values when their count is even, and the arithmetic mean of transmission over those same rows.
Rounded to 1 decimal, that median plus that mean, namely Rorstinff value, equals 13.2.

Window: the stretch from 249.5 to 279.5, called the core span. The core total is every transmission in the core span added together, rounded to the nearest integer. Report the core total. 178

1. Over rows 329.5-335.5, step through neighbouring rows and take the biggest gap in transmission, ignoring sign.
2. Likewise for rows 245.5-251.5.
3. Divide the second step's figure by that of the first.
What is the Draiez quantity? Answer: 0.83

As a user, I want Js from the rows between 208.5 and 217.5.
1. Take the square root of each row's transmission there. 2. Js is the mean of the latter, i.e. 2.46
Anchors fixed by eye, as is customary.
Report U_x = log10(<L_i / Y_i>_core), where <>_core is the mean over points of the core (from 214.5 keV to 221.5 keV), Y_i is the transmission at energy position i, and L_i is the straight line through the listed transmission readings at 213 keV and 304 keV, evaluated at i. 0.027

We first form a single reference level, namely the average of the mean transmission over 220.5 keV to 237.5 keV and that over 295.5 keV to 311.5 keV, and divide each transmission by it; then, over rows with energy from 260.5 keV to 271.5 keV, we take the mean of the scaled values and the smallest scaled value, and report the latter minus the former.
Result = -0.054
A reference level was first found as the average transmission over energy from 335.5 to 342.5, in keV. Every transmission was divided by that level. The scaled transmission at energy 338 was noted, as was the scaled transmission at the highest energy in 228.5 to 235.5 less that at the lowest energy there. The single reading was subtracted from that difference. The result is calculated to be -1.11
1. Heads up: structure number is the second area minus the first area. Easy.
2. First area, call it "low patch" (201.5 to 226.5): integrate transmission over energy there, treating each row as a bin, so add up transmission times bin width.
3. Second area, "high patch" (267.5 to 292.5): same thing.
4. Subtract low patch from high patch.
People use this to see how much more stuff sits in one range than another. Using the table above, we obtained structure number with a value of 7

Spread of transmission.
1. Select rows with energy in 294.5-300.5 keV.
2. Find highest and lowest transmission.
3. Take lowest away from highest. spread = 0.58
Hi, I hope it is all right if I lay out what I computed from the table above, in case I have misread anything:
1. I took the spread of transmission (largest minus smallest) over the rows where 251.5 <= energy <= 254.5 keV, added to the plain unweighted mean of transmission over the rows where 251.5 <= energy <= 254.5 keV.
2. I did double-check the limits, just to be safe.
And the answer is 5.93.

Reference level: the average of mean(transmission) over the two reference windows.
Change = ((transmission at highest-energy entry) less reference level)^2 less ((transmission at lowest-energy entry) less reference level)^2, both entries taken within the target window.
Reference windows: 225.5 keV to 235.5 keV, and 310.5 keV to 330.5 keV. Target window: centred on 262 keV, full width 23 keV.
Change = -0.33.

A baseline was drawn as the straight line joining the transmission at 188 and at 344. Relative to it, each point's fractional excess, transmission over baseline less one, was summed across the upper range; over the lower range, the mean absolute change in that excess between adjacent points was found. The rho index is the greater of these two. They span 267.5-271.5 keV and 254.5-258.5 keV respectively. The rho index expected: 0.05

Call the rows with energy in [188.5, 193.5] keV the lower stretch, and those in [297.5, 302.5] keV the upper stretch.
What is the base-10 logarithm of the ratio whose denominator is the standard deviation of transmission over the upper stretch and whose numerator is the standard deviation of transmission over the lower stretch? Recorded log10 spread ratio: -0.20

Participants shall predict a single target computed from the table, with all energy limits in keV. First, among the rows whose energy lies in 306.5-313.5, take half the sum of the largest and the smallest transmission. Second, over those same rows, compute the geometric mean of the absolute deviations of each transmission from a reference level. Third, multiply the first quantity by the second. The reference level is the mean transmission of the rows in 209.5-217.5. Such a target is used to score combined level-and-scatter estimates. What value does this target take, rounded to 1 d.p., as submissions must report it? 2.9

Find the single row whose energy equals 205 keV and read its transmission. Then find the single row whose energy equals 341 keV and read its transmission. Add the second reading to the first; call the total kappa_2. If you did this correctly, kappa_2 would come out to 12.6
